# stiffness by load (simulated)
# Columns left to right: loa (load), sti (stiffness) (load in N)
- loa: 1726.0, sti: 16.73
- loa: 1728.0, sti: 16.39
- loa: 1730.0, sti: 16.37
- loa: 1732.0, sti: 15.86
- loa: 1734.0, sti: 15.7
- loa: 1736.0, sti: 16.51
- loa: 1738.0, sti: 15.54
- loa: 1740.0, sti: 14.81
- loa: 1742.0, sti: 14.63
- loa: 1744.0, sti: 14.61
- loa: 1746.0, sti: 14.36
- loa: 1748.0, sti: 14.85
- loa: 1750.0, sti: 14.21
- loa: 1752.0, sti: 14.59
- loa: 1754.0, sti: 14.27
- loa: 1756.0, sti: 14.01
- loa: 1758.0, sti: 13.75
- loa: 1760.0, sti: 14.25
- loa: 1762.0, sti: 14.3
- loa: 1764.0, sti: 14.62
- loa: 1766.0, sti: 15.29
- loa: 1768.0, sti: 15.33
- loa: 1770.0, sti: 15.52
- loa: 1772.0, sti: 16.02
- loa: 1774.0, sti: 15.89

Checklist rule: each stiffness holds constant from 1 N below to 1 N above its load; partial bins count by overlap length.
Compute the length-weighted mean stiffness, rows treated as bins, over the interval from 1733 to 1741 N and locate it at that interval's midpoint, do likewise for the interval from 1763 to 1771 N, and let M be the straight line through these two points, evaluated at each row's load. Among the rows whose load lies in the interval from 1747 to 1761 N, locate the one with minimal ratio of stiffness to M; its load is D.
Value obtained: 1758.0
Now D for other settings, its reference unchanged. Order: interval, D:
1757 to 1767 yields 1758.0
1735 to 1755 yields 1750.0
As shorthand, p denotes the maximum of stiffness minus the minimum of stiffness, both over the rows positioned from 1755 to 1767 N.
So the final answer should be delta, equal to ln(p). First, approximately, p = 1.5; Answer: 0.4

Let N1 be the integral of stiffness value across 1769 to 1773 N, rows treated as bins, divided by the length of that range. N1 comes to 15.8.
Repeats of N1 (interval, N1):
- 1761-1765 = 14.5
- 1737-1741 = 15.2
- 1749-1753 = 14.4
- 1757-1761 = 14.0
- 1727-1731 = 16.4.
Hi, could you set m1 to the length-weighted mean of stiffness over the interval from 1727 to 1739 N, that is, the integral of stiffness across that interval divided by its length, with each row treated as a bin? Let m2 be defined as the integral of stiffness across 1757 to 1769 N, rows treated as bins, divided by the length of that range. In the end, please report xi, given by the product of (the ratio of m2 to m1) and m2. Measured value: 13.3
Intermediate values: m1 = 16.1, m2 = 14.6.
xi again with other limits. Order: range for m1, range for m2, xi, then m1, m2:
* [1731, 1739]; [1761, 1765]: 13.1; 15.9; 14.5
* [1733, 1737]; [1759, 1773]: 14.1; 16.1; 15.0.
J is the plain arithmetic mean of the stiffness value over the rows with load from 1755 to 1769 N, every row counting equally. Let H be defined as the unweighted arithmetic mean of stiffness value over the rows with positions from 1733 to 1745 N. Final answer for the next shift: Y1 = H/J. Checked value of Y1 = 1.05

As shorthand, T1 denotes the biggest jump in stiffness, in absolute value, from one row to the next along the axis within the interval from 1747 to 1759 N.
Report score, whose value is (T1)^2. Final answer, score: 0.41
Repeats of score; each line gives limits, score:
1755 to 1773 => 0.45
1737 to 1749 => 0.53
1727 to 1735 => 0.26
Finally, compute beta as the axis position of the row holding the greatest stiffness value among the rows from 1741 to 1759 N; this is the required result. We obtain 1748.0 N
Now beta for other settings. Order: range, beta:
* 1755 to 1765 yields 1764.0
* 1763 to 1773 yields 1772.0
